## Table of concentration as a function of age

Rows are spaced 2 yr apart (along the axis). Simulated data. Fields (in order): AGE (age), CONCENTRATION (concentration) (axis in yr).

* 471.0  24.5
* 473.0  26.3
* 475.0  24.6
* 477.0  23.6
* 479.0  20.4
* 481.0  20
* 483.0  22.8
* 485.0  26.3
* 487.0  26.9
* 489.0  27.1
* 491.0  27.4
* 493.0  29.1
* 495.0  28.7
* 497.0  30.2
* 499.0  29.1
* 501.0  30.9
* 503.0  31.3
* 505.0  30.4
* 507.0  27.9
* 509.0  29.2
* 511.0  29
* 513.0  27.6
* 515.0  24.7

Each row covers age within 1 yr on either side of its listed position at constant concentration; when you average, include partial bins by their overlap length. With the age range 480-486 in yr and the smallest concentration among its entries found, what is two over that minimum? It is 0.1000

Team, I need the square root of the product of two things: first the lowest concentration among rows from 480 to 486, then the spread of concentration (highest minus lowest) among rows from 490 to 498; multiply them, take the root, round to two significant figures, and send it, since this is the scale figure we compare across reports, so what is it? 7.5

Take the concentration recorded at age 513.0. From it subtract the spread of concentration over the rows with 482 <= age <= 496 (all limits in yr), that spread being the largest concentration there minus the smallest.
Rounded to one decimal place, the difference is 21.3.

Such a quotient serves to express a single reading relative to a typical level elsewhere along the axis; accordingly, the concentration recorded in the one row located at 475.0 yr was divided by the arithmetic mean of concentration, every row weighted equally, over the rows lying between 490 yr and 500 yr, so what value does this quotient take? 0.85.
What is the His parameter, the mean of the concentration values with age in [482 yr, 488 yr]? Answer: 25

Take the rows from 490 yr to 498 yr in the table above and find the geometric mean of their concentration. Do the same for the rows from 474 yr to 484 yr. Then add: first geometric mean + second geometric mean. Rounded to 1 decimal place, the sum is 51.0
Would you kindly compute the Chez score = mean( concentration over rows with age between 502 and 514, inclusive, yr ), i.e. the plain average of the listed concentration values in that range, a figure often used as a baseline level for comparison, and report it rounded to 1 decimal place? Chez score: 29.2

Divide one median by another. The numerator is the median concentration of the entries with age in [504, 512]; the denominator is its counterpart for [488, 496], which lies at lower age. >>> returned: 1.04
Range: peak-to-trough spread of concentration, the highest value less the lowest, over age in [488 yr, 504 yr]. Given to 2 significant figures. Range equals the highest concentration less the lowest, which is 4.2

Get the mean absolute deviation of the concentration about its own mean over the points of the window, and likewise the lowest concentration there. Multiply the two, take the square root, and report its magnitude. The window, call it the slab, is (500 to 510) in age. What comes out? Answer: 5.6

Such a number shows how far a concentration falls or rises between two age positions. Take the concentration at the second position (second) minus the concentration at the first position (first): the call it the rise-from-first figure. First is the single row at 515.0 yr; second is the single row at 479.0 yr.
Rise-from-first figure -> -4.3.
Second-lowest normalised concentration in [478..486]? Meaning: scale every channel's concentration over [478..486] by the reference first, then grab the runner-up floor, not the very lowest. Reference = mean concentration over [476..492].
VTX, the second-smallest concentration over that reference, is 0.84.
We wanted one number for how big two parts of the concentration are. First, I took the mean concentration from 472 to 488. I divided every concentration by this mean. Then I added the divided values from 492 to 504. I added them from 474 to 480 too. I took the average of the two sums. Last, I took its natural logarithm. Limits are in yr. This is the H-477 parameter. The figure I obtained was 1.65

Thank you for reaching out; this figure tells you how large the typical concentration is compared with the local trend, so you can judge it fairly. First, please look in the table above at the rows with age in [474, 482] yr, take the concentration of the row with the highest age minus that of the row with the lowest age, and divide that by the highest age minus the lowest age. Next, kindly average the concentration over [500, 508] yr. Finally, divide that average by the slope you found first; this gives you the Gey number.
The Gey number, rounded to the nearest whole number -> -39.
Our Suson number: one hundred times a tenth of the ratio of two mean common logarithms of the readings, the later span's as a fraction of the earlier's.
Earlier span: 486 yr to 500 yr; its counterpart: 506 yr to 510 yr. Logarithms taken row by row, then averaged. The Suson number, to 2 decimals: 10.02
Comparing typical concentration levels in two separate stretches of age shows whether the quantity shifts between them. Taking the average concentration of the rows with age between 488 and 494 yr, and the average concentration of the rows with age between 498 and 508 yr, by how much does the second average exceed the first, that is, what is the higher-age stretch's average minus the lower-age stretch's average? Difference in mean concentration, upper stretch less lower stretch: 2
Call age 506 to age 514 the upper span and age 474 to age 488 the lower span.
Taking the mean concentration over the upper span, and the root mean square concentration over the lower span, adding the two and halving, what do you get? 26.0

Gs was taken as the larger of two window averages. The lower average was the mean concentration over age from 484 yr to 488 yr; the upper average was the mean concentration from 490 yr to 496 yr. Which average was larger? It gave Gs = 28.4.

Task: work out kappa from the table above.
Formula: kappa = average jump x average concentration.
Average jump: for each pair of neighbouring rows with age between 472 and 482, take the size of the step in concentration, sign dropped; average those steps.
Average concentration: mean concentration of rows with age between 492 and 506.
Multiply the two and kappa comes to 47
